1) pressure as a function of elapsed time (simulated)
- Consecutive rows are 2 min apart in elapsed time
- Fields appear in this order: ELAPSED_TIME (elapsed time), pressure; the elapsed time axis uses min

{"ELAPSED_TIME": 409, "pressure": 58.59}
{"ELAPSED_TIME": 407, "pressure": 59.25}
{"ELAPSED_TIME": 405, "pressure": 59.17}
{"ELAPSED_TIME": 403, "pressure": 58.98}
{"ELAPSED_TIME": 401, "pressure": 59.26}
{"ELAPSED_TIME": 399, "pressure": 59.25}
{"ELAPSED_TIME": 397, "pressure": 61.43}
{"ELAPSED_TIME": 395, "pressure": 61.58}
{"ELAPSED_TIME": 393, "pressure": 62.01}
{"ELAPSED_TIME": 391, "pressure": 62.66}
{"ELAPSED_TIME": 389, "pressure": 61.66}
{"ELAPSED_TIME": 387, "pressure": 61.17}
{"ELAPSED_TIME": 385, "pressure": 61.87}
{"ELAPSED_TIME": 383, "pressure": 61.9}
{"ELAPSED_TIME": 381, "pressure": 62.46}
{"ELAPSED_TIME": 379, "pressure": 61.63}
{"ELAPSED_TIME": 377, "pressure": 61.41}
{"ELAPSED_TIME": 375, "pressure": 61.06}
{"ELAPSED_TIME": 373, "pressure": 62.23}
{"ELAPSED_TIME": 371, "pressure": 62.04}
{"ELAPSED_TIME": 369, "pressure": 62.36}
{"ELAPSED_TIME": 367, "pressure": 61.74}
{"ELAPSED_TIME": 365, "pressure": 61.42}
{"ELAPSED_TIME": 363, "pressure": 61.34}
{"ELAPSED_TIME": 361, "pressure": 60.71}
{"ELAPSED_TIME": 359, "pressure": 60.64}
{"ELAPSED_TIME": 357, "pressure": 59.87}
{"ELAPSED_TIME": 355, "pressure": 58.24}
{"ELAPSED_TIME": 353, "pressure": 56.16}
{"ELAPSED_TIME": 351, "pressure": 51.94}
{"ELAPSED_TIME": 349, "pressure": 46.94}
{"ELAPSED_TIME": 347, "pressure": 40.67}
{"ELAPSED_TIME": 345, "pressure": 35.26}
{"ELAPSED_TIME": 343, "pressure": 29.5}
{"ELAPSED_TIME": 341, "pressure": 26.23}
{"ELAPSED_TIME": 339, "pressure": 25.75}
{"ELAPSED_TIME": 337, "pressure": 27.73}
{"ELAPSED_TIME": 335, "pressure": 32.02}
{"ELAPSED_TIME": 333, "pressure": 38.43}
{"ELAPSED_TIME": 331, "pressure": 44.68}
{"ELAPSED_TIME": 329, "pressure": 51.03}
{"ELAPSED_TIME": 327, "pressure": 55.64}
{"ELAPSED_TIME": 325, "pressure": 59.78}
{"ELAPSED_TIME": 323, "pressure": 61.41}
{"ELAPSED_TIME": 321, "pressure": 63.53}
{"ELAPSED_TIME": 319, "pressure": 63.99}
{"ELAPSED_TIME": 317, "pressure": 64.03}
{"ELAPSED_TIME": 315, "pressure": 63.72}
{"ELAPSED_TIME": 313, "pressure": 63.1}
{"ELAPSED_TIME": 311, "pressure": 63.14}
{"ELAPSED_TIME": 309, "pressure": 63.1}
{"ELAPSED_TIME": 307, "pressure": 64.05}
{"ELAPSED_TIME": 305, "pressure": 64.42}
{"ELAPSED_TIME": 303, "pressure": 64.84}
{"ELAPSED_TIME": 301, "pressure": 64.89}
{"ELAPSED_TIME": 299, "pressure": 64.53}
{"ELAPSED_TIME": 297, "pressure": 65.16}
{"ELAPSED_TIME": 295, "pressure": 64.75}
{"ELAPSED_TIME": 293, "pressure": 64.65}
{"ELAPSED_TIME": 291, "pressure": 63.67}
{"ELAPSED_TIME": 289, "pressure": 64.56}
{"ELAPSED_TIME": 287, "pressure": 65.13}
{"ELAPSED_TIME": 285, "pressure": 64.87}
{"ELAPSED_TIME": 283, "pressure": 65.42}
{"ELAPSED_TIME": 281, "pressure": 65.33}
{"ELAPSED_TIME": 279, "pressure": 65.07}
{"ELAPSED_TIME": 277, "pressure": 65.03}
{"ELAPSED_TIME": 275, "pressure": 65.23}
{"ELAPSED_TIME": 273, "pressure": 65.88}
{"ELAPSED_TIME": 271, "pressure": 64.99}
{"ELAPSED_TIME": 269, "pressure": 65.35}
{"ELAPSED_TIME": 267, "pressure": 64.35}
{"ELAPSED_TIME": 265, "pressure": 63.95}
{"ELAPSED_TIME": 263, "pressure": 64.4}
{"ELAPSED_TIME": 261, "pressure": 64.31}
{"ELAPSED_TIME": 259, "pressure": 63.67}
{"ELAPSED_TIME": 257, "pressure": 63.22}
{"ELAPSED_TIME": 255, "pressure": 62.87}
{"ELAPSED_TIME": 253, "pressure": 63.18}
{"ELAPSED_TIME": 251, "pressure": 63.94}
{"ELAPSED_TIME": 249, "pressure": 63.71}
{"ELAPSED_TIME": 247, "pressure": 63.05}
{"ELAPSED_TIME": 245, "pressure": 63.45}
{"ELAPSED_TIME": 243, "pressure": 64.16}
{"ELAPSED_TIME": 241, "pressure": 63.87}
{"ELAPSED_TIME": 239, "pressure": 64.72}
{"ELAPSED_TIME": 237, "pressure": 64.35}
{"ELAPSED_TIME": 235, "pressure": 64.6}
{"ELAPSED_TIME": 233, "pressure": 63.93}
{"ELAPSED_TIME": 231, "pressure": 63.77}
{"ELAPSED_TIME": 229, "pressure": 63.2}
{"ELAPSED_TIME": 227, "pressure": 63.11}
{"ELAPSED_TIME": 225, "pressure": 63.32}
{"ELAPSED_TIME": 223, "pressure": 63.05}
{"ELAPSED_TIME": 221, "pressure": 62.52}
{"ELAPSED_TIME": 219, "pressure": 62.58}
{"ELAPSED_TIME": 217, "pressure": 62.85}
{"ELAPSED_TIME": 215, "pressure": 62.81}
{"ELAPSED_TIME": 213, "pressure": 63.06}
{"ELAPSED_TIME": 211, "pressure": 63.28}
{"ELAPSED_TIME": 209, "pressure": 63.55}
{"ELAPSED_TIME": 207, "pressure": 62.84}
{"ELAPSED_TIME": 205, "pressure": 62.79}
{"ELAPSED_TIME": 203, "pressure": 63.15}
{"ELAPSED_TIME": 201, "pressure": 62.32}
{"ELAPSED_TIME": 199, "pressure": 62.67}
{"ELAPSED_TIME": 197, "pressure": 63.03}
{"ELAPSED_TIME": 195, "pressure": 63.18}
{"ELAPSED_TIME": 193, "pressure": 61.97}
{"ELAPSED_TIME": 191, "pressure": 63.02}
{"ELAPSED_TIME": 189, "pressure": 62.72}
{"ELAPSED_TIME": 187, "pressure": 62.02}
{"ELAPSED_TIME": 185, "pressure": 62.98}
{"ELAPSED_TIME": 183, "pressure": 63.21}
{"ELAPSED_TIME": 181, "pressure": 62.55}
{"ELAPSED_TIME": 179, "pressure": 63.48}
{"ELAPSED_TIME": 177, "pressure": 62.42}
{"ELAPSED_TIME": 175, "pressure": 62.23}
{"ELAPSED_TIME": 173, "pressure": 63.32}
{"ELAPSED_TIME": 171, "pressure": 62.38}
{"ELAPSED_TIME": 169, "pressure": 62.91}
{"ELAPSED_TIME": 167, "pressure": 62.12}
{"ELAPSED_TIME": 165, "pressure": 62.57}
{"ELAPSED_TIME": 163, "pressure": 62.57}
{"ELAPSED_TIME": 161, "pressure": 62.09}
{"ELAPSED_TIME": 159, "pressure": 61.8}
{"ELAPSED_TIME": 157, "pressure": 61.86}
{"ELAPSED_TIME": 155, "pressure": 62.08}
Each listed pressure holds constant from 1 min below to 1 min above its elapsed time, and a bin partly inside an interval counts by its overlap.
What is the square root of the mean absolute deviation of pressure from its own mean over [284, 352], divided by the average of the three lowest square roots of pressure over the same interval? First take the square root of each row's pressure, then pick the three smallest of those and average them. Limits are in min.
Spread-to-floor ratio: 0.668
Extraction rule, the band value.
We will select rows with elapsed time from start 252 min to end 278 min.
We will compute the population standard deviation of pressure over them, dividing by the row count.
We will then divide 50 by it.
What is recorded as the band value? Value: 56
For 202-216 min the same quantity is 191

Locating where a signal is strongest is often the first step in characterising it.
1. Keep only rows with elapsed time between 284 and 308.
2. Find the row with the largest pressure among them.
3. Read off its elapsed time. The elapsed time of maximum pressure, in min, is 297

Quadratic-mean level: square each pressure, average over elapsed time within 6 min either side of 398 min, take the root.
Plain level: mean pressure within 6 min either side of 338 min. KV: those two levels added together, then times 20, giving 1808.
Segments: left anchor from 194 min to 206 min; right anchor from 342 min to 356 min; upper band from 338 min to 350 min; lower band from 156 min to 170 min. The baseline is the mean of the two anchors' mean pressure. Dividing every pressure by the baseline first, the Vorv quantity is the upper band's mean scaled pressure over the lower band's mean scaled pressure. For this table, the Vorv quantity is 0.55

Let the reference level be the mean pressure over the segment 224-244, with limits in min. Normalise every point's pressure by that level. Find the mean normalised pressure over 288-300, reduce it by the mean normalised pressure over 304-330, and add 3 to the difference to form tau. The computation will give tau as 3.05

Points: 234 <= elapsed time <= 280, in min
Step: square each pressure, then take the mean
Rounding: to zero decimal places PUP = 4126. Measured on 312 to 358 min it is 2554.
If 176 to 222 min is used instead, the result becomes 3947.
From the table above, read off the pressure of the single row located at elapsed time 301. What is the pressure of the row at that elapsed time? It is 64.89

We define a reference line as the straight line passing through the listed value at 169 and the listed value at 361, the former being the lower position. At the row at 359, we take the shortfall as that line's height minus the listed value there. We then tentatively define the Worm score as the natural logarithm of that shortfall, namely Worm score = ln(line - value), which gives -2.4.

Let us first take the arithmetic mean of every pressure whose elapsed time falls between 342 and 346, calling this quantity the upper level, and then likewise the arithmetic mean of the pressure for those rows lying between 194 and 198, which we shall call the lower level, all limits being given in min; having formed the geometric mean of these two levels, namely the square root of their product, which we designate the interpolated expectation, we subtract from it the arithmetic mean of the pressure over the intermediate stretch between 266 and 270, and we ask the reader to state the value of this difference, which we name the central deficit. -20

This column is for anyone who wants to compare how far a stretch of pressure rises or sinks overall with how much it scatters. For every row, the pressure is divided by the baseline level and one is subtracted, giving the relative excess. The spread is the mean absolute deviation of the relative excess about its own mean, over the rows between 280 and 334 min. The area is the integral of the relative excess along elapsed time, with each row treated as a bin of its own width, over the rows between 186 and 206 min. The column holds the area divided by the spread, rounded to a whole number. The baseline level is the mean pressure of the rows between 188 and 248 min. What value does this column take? -3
